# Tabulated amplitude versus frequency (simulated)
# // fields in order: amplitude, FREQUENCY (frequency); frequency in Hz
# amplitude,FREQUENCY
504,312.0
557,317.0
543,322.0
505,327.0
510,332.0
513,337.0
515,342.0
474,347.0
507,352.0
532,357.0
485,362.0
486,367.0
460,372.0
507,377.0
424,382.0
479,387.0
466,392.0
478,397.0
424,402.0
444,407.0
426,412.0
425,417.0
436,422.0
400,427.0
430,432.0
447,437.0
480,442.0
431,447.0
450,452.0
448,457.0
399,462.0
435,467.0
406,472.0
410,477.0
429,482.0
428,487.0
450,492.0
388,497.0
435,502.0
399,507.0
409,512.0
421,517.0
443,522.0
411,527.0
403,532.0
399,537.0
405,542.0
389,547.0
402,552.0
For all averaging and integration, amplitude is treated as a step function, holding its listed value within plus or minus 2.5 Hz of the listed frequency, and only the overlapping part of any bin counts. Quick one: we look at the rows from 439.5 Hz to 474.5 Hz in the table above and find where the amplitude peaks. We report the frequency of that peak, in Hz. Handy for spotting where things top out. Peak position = 442.0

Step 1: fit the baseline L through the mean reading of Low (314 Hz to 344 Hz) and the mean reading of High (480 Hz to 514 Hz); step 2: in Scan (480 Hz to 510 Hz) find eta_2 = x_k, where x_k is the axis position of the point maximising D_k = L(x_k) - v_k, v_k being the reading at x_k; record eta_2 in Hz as 497.0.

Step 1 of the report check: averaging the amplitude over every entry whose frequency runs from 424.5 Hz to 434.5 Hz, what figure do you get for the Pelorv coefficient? 415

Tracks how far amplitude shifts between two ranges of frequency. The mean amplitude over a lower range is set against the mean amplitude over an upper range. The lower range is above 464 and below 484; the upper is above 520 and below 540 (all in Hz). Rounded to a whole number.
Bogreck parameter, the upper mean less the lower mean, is -6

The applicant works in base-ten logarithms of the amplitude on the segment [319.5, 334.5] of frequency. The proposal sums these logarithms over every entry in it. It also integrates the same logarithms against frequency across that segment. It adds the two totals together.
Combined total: 48.9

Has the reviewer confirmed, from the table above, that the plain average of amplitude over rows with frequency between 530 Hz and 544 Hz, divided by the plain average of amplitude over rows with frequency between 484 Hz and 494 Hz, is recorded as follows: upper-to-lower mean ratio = 0.92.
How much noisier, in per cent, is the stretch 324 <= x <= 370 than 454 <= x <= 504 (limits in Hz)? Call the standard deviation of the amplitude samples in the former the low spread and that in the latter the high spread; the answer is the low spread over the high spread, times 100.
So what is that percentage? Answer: 86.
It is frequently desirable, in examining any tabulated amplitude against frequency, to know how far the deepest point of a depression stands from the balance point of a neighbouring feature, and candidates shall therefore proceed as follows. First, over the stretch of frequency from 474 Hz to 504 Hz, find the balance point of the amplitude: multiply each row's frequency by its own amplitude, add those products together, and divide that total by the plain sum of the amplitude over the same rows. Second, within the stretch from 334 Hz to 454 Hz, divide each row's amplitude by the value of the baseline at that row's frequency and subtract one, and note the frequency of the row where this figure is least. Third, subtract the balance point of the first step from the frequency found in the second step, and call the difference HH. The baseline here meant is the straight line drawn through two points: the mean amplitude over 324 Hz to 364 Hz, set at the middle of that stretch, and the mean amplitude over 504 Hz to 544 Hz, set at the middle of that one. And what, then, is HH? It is -62.5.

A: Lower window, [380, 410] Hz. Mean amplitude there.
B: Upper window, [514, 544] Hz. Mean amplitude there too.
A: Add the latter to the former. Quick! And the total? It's 866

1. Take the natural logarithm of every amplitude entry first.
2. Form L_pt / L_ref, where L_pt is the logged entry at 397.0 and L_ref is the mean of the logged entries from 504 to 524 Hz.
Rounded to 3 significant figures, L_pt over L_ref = 1.02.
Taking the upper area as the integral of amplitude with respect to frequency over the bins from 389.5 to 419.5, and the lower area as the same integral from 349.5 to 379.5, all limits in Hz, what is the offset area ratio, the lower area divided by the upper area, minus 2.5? -1.38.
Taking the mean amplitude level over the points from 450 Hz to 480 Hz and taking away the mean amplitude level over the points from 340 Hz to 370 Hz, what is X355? -75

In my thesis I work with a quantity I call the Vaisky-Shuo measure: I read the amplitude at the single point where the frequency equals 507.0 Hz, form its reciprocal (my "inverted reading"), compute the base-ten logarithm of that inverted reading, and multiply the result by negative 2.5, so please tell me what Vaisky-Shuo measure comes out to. 6.50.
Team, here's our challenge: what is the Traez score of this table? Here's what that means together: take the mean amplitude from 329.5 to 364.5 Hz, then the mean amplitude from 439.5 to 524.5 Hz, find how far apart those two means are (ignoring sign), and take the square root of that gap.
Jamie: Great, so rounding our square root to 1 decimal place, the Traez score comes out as 8.8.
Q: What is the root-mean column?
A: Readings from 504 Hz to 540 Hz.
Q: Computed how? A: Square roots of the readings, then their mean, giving 20.3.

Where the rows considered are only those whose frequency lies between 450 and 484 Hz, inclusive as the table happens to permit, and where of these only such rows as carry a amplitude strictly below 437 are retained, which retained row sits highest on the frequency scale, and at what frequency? 482.0 Hz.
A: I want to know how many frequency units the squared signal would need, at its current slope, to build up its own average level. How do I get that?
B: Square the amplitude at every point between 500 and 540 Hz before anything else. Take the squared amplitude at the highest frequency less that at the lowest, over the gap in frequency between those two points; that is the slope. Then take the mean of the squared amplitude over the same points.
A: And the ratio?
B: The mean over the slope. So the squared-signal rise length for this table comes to -201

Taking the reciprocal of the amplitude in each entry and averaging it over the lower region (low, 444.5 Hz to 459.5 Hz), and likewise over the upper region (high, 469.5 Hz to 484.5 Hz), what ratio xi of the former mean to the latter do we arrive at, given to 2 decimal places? 0.94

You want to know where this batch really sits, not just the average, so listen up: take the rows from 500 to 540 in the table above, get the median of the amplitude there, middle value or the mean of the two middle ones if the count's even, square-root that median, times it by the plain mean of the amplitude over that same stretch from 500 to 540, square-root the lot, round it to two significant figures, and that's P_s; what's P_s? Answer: 92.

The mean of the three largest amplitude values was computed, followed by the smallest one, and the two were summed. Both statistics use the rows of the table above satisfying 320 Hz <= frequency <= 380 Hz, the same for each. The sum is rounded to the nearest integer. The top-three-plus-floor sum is 990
